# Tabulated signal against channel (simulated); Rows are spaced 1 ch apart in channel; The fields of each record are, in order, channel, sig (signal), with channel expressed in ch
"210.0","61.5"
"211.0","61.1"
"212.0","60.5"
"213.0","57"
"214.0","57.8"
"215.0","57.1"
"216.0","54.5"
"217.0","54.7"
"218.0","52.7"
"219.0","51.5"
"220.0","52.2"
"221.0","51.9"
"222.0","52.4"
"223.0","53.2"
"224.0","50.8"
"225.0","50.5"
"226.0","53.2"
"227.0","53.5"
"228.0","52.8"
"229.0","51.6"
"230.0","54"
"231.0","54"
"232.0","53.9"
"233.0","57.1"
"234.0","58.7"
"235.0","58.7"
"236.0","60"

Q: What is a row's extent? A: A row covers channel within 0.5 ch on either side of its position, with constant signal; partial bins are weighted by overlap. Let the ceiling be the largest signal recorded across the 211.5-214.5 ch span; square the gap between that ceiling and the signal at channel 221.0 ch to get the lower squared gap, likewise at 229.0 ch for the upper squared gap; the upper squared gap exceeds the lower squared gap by 5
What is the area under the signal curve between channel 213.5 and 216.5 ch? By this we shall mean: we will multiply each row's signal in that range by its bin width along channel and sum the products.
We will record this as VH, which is 169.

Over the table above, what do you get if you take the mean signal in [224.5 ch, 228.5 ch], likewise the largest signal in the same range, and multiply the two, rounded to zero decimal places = 2809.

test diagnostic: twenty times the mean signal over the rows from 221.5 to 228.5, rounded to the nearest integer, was 1047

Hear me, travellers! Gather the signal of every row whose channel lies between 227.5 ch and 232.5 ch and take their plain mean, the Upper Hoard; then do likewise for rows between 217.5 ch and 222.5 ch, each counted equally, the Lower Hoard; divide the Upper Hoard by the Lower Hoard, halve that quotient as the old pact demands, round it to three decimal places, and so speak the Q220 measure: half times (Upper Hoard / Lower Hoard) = 0.511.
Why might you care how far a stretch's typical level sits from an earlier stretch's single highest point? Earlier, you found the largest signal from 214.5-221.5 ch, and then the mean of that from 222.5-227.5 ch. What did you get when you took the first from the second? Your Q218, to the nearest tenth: -4.9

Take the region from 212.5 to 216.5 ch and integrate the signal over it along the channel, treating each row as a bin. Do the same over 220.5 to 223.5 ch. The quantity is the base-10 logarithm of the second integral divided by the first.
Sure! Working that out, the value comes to -0.16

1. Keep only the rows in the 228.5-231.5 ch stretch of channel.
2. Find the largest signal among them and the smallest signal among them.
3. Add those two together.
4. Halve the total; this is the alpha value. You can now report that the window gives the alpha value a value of 52.8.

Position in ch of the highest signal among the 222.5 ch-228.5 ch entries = 227.0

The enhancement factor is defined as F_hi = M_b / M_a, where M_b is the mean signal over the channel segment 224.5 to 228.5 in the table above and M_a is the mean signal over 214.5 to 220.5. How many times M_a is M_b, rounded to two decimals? 0.98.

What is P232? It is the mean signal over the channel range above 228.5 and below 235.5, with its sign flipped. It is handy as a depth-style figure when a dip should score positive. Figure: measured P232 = -55.4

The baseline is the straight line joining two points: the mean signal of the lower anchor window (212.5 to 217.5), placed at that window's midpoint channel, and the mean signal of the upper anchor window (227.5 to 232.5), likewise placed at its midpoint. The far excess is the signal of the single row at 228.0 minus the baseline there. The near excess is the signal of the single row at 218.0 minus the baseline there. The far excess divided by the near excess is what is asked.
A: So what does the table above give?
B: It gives 0.3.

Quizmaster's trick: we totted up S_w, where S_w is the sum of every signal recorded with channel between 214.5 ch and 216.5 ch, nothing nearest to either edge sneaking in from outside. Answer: 112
